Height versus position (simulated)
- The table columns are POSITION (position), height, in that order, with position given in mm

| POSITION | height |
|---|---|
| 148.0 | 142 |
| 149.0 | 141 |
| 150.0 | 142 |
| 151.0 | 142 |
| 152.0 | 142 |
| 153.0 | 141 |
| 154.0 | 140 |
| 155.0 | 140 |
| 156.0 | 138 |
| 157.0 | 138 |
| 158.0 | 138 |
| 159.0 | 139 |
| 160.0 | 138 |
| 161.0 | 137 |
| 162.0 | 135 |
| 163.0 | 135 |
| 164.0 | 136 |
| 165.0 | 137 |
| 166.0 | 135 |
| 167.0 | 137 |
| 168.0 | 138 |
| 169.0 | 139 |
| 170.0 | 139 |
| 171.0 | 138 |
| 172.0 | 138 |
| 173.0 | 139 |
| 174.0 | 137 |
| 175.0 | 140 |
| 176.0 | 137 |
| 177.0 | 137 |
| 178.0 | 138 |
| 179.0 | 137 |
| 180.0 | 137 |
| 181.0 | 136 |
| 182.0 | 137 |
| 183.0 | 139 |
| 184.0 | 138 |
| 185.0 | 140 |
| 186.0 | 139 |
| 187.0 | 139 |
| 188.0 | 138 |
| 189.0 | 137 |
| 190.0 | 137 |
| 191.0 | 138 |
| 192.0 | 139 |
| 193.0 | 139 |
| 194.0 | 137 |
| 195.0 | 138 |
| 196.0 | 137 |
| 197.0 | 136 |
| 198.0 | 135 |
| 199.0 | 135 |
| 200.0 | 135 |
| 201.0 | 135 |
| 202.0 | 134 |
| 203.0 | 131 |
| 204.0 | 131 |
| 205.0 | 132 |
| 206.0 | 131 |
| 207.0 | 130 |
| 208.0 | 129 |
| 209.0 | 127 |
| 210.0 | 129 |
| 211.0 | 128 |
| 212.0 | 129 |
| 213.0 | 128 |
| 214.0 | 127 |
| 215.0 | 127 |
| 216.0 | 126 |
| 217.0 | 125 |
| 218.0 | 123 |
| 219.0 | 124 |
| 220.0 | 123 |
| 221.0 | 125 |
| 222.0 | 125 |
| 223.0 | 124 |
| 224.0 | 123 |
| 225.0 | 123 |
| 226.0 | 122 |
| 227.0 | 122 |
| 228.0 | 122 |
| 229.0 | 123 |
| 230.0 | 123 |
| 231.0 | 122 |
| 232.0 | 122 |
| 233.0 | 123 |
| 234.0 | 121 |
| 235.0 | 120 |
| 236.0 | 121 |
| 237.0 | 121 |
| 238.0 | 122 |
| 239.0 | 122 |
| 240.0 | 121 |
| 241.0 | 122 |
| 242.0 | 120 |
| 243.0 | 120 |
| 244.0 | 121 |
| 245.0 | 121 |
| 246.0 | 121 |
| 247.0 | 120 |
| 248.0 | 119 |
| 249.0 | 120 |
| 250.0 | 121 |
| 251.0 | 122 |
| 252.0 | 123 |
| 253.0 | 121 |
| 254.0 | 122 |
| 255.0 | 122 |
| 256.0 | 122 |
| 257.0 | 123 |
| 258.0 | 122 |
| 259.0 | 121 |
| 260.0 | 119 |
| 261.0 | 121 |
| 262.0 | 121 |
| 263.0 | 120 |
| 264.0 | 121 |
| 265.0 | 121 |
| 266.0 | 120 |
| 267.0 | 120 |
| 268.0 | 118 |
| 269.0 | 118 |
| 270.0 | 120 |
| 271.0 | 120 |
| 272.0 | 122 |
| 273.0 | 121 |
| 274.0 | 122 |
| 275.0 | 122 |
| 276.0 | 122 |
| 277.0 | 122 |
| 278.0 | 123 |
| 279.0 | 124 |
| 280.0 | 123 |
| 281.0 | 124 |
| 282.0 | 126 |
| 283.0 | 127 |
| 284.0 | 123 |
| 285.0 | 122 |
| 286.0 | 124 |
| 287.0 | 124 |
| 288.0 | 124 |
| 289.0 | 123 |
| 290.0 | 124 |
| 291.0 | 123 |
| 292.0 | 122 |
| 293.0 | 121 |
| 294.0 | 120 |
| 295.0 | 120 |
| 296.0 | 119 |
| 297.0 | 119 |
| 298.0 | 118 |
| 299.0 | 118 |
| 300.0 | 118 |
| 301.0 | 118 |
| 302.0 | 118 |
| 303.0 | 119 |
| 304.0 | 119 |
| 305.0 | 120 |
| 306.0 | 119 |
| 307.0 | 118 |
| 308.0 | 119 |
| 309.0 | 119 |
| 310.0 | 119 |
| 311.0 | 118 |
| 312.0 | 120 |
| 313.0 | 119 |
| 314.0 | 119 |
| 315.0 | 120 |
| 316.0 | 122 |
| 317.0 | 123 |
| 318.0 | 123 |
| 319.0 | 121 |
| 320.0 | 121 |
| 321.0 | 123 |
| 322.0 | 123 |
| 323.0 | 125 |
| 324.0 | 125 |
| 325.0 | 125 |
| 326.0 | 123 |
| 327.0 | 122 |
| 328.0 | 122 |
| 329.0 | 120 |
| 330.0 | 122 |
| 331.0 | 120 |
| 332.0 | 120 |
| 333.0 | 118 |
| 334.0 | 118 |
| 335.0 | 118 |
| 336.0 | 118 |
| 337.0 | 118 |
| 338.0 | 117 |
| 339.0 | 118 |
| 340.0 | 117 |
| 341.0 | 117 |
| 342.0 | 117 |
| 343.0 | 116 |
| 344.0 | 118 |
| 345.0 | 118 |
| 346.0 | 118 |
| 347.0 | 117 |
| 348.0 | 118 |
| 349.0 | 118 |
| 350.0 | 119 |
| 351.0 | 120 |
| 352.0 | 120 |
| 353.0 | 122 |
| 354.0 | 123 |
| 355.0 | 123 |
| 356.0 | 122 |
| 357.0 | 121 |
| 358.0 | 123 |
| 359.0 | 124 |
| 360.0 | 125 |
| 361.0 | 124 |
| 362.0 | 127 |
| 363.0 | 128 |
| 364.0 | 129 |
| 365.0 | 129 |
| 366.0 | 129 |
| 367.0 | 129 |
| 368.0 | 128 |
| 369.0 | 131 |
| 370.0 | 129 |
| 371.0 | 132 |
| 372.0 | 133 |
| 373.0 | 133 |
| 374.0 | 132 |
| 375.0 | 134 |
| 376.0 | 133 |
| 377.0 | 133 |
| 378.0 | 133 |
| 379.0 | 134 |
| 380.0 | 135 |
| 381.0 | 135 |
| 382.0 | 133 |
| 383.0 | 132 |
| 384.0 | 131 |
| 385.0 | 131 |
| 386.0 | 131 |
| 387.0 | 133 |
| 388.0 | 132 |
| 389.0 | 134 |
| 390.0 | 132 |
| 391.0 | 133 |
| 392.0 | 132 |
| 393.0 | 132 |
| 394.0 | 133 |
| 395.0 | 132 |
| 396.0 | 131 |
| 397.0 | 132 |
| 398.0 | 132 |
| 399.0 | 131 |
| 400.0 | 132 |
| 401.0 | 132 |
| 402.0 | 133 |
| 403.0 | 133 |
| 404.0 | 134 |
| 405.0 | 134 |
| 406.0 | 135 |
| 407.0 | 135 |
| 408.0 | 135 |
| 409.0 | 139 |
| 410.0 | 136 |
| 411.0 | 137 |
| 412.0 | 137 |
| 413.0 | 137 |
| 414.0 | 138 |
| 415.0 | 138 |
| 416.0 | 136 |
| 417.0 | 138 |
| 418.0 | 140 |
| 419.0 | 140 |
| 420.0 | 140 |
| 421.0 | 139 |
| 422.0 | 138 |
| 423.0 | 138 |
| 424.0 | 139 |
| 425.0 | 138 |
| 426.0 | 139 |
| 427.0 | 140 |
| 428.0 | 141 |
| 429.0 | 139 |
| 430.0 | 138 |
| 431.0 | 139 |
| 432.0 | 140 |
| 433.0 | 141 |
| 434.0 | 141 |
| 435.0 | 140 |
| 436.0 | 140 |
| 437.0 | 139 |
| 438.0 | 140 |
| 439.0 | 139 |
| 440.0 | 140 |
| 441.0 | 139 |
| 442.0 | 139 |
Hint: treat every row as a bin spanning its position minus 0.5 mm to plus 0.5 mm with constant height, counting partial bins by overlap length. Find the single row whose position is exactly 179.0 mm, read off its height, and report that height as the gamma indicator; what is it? 137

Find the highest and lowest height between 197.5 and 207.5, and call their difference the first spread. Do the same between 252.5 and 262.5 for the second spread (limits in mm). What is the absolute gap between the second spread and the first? 1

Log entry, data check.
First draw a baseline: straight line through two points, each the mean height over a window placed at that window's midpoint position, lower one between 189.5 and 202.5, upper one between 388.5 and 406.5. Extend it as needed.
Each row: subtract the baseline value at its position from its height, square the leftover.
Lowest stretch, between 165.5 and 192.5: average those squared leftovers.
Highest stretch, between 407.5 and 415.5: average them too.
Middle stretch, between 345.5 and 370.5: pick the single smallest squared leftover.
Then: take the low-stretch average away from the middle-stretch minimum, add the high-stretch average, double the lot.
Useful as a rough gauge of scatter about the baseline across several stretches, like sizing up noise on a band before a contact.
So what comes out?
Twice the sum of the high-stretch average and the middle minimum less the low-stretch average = 53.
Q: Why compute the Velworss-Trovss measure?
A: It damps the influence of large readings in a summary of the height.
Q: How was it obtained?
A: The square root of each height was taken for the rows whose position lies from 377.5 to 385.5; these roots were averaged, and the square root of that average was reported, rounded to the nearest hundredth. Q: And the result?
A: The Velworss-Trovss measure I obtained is 3.40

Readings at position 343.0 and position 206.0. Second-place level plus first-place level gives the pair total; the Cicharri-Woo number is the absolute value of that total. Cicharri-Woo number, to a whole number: 247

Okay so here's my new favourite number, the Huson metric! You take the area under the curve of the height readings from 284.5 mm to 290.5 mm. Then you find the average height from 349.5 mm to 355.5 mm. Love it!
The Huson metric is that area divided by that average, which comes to 6.12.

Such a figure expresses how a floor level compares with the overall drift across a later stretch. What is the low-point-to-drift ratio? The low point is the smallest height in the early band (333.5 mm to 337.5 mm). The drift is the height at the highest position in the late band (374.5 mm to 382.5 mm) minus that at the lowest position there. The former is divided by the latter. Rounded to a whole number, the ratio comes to -118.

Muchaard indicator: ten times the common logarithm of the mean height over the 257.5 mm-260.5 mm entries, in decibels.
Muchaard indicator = 20.8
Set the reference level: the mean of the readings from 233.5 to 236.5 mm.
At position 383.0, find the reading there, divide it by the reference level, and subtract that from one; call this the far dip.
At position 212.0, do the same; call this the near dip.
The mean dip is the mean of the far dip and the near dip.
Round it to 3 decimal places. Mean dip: -0.081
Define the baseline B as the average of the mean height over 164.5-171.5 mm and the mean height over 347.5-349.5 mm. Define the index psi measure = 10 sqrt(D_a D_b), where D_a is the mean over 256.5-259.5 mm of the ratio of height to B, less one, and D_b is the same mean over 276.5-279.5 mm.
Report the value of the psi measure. 0.41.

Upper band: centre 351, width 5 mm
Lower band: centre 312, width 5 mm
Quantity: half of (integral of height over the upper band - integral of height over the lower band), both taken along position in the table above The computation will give 2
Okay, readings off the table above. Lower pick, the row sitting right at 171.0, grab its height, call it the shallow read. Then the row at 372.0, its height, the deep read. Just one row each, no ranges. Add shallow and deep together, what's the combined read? 271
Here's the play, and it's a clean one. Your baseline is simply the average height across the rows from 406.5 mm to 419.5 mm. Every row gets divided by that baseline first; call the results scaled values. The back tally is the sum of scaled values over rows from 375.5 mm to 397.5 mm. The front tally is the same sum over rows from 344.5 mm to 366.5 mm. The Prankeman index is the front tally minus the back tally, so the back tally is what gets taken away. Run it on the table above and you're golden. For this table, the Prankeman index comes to -1.6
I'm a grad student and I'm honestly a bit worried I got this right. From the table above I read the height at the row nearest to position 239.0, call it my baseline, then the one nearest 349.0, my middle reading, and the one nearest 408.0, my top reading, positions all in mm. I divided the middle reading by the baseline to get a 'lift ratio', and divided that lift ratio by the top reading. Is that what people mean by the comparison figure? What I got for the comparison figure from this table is 0.0072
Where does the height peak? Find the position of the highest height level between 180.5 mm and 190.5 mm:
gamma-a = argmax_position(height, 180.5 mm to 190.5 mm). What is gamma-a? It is 185.0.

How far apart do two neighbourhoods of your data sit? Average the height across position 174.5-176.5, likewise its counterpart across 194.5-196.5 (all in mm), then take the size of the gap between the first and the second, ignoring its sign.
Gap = 1.0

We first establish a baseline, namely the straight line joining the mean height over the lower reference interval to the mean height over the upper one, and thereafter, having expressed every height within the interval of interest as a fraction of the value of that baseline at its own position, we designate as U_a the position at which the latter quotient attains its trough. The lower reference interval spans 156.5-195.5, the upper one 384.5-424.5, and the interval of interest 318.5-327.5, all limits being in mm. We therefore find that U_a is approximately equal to 319.0 mm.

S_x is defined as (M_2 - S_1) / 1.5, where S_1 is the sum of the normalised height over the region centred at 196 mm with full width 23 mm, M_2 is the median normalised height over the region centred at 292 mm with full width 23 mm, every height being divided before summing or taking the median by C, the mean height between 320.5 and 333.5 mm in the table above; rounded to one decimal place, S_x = -16.4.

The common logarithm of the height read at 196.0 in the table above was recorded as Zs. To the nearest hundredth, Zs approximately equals 2.14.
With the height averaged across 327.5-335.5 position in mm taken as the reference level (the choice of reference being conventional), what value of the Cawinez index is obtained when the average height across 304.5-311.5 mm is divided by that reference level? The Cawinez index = 0.99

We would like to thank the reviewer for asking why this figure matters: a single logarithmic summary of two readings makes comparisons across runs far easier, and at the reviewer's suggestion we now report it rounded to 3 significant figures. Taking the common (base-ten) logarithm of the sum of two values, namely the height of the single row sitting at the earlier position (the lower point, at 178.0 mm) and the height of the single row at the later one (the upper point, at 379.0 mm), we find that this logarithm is 2.43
